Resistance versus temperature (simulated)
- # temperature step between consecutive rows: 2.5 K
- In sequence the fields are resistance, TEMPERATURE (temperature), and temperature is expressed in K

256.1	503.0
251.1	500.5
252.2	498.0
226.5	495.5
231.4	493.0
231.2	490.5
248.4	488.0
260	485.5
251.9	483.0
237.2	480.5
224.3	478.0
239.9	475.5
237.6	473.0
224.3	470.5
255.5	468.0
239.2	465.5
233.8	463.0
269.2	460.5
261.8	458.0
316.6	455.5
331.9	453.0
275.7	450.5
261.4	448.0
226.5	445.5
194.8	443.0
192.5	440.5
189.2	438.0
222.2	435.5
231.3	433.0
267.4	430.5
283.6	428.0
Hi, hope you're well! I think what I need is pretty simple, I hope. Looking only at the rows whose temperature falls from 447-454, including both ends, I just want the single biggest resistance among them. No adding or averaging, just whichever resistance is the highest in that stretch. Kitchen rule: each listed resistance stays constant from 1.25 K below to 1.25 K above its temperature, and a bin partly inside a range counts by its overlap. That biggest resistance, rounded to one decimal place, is 331.9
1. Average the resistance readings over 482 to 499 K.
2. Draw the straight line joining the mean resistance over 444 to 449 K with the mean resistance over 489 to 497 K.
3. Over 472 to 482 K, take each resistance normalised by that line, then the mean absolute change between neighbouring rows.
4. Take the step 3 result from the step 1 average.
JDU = 243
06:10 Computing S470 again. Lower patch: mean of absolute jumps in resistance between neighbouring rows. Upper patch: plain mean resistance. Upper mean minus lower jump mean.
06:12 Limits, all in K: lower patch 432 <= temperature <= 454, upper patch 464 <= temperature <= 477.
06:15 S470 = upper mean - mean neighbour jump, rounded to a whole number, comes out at 216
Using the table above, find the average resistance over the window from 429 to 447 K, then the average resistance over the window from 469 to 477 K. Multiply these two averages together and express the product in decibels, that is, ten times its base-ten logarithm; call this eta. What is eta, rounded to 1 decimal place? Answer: 47.1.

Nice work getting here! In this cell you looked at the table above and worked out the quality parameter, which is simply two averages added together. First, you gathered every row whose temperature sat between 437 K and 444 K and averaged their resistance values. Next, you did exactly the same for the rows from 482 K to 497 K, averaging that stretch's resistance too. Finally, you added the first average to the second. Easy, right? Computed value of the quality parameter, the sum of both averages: 434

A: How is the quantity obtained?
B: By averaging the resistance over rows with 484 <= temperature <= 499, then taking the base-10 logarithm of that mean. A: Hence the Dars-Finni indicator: 2.38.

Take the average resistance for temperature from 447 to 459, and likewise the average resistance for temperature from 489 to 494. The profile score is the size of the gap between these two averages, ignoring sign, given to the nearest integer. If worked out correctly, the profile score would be 58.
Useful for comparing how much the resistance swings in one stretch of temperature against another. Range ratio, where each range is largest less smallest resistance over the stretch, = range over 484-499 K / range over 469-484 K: 1.21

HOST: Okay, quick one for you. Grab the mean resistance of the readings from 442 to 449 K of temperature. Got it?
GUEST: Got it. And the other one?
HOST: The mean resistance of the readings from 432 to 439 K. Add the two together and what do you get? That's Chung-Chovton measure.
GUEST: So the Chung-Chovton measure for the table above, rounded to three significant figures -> 442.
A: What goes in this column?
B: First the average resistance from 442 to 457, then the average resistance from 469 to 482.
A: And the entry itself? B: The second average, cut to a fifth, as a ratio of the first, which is 0.17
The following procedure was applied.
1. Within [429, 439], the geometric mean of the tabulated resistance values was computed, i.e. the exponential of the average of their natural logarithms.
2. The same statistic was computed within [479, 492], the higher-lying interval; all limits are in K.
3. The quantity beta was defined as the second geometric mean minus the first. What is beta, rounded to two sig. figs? 20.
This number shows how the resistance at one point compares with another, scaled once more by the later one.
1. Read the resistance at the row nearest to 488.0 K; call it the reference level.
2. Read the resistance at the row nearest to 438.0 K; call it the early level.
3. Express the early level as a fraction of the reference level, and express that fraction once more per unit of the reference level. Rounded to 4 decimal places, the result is 0.0031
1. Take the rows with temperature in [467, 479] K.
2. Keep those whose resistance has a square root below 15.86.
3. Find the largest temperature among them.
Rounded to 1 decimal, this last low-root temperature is 478.0 K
